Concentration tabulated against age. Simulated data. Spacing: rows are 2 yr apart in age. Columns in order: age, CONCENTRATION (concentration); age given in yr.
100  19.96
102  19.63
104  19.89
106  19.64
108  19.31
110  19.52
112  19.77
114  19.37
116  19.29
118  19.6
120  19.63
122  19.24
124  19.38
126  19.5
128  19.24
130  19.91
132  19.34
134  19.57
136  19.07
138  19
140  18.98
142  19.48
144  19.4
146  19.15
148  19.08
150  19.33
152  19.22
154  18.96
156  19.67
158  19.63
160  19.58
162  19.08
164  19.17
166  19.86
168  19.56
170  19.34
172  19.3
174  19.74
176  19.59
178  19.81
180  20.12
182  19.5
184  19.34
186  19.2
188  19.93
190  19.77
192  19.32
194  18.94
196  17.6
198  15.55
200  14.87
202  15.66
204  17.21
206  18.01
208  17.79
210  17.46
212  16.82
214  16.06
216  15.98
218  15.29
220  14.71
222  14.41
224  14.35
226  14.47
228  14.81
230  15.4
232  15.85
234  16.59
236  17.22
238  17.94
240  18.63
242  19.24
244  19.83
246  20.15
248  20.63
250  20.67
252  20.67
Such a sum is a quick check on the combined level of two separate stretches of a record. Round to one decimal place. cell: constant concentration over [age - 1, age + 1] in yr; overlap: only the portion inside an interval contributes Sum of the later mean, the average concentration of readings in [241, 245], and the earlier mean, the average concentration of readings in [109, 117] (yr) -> 39.0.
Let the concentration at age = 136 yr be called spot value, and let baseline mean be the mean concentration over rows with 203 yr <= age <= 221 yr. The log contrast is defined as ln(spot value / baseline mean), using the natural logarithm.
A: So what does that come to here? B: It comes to 0.139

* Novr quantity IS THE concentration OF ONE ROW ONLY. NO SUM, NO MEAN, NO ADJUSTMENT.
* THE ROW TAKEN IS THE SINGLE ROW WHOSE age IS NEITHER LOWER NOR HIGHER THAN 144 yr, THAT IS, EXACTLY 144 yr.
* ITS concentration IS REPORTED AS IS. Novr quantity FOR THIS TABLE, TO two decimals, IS 19.40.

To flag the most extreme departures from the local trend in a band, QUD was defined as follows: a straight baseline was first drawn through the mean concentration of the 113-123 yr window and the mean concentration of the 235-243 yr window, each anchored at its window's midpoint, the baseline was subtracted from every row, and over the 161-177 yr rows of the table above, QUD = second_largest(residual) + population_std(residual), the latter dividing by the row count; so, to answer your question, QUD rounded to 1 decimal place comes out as 1.1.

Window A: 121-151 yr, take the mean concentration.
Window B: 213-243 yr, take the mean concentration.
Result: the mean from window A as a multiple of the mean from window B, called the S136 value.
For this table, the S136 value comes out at 1.20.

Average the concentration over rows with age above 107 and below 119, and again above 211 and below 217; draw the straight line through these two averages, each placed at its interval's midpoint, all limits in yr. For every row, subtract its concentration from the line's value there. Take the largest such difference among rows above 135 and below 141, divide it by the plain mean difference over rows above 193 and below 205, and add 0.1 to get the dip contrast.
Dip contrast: -2.5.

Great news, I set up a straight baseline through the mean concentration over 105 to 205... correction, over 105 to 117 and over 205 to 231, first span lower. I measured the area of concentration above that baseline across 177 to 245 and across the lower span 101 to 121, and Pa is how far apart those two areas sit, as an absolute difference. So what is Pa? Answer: 82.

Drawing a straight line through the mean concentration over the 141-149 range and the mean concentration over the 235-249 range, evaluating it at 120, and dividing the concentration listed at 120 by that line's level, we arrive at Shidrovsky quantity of 1.02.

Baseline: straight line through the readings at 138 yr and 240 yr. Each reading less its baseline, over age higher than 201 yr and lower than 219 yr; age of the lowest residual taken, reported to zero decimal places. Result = 218 yr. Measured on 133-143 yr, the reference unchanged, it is 140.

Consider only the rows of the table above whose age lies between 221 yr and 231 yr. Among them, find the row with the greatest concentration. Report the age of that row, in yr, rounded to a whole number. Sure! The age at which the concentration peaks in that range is 230 yr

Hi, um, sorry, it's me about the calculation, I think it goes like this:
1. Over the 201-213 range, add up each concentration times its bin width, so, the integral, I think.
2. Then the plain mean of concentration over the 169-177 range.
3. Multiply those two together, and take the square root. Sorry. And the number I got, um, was 63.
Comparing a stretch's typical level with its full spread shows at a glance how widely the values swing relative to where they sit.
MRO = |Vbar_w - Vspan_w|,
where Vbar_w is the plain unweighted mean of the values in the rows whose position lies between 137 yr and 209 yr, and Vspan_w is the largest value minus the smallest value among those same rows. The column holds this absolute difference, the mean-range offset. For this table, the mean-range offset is 14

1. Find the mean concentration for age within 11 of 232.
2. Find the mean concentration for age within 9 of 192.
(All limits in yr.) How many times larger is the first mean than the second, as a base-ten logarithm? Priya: -0.051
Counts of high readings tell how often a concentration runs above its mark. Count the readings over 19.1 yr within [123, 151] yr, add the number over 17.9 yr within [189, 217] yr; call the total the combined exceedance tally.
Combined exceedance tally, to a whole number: 14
